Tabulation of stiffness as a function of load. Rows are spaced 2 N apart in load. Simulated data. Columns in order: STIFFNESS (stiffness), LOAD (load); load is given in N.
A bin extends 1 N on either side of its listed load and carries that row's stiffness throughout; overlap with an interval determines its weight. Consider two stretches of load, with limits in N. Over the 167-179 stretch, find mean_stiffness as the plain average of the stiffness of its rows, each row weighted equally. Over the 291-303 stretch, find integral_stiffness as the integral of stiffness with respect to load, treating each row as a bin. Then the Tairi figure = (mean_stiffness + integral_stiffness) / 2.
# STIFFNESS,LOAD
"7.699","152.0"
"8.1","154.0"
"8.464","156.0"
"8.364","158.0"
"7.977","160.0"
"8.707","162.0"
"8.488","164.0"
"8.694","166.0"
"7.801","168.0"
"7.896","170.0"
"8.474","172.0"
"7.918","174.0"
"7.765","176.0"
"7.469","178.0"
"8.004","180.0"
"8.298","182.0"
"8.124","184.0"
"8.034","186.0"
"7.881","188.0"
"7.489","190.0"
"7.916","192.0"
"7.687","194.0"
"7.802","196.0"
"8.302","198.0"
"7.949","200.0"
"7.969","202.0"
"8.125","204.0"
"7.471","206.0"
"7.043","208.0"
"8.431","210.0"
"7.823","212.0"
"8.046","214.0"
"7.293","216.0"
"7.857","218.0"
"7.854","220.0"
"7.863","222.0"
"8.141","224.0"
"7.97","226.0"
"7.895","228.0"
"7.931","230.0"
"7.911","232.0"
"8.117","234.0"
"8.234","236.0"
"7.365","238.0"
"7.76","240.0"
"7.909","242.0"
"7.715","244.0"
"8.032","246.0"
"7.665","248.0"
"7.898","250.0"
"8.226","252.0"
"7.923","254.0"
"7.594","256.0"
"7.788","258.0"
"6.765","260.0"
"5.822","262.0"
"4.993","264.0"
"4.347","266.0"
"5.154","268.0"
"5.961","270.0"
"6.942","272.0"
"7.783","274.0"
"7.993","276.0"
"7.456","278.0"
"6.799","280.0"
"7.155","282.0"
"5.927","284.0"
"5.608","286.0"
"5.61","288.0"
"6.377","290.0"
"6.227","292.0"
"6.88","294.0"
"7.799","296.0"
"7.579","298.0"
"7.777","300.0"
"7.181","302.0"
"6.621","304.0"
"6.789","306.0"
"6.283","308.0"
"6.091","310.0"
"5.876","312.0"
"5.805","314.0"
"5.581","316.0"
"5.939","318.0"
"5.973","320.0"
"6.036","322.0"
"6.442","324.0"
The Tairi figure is 47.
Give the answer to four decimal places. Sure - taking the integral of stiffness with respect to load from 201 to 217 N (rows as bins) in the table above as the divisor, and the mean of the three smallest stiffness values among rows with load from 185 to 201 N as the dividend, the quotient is 0.0616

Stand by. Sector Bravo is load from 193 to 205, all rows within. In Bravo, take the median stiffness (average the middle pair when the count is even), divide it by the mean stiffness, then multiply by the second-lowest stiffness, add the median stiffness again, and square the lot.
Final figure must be 248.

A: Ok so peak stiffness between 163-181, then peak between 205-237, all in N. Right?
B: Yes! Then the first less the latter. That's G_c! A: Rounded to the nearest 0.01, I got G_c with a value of 0.26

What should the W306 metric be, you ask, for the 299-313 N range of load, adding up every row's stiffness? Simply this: 47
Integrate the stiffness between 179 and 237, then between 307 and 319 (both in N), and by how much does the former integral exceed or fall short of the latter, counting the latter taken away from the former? 388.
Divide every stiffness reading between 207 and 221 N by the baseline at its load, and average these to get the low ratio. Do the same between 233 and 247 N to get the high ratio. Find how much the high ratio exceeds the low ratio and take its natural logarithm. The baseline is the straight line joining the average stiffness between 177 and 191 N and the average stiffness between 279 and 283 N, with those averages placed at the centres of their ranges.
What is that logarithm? -3.01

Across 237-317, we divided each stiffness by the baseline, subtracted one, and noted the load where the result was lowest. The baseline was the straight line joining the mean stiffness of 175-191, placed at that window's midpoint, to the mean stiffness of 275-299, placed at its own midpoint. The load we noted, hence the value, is 266.0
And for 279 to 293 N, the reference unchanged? 286.0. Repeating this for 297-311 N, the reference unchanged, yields 310.0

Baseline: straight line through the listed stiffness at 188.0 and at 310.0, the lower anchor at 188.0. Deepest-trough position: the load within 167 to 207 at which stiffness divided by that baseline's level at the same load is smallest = 178.0 N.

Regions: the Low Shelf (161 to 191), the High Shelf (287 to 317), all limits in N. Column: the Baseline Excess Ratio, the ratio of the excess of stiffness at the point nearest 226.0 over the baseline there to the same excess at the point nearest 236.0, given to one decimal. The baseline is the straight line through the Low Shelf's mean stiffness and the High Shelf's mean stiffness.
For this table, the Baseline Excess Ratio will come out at 0.6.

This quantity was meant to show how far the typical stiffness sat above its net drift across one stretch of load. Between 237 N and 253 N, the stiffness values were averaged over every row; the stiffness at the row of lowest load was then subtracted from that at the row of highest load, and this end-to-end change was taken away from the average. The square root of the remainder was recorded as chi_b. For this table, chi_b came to 2.64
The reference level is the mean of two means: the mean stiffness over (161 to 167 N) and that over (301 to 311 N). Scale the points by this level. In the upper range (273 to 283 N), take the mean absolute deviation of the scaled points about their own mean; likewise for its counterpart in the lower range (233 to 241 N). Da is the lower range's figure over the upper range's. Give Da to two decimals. 0.83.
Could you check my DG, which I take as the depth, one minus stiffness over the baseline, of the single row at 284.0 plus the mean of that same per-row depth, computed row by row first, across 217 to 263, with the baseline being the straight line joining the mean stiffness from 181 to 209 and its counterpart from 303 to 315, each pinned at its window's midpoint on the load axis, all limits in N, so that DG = 0.03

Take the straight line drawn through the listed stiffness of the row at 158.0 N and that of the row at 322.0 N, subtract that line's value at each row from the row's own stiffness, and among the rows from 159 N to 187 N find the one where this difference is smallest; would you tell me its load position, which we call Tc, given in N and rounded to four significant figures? 178.0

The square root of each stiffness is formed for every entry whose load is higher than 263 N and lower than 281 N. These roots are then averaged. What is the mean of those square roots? 2.51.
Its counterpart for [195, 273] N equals 2.73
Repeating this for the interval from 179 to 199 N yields 2.82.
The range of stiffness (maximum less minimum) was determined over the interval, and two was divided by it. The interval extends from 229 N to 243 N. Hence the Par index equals 2.3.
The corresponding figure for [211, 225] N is 2.4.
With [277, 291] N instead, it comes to 1.1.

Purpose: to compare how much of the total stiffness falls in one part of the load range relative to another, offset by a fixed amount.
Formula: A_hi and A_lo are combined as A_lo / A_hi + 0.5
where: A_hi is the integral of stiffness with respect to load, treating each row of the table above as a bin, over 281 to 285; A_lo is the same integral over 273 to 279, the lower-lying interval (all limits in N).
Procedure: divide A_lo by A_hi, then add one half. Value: 2.3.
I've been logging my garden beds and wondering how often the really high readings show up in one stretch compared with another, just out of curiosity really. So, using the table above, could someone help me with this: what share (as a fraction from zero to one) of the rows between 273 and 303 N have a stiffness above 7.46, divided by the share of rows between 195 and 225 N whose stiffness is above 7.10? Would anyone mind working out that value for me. 0.36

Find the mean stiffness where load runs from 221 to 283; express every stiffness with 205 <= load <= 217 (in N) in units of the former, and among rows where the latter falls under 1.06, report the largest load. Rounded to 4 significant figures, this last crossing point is 216.0 N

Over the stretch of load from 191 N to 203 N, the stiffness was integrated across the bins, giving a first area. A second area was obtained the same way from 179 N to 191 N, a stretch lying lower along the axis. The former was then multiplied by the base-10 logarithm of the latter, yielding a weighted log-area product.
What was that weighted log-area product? 189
